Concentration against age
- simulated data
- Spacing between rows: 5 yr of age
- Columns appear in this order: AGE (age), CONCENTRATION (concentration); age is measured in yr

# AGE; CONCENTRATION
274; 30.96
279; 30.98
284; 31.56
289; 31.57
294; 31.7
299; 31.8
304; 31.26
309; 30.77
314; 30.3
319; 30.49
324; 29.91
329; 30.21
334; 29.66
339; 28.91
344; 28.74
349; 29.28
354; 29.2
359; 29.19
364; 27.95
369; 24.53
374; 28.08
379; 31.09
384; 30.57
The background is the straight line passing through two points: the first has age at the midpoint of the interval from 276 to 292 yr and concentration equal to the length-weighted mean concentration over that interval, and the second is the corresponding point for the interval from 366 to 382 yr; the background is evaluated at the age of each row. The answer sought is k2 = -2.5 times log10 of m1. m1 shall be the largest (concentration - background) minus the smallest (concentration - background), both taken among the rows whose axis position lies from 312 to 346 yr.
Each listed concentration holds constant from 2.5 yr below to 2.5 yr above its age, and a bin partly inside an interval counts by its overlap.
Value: 0.1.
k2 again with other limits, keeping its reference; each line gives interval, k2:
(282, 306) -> 0.2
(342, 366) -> -0.1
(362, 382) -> -2.1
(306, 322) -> 1.1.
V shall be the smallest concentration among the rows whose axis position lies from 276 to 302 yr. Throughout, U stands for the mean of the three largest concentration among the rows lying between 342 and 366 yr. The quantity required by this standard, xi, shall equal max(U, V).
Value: 31.0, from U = 29.2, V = 30.98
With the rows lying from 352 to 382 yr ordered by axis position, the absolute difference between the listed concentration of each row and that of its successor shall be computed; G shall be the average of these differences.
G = 2.25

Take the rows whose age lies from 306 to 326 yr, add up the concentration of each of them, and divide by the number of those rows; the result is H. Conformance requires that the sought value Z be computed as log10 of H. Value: 1.48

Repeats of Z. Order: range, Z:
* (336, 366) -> 1.46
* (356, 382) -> 1.45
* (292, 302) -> 1.50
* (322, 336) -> 1.48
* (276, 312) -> 1.50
